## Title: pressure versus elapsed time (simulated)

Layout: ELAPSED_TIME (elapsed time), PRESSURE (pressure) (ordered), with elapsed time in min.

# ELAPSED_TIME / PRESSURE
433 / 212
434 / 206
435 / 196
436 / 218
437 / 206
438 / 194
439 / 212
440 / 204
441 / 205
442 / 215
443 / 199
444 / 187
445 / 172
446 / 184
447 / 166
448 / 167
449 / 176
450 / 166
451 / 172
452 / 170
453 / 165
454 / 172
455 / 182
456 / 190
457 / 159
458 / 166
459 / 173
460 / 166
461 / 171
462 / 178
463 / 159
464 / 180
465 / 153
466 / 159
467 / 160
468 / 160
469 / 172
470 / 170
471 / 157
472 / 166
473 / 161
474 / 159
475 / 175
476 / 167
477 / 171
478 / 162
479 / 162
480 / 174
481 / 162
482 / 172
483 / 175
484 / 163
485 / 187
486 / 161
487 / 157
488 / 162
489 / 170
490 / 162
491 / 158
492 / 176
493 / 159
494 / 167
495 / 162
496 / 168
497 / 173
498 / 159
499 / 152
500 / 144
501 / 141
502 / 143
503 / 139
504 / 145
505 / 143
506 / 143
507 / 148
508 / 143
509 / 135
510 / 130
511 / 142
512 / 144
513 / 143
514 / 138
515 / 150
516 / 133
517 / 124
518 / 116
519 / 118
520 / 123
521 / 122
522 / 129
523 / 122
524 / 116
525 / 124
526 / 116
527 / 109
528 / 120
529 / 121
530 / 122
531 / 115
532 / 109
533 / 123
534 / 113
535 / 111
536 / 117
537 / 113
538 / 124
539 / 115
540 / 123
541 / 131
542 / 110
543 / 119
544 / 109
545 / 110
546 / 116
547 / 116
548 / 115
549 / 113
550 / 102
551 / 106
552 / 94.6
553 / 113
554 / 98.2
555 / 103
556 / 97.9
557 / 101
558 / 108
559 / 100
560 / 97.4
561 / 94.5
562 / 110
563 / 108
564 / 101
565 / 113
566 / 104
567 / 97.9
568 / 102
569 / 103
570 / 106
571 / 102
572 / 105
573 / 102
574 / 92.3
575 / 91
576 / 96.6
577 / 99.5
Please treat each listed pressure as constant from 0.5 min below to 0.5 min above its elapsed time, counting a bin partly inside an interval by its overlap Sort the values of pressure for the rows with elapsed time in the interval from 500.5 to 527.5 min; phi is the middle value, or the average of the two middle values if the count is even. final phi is 135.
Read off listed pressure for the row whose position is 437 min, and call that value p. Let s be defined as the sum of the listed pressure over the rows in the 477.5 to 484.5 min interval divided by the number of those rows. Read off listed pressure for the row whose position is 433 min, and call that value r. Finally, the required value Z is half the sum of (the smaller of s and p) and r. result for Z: 190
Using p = 206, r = 212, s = 167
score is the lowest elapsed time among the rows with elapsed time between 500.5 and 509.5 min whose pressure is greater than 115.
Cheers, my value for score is 501 min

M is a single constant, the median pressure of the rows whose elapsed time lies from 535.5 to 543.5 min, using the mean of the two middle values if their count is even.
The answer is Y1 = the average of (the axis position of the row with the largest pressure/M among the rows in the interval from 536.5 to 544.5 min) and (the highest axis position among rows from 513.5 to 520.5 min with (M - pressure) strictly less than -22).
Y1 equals 528.0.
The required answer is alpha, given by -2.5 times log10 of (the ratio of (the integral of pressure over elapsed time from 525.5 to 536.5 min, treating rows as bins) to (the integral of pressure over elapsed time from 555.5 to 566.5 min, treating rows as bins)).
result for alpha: -0.13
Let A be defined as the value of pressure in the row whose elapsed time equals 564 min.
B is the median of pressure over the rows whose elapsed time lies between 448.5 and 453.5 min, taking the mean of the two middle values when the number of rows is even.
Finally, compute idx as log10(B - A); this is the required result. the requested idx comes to 1.8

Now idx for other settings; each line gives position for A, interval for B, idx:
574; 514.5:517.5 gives 1.6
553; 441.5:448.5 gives 1.9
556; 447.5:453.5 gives 1.8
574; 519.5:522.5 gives 1.5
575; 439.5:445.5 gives 2.0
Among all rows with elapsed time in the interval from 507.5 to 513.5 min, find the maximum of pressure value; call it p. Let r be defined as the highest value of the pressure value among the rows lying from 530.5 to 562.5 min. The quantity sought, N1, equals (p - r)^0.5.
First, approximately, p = 144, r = 131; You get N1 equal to 3.6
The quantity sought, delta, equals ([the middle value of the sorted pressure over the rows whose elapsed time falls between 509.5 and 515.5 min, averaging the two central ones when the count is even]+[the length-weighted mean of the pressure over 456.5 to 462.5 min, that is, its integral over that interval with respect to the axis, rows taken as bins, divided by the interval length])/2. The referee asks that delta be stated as 156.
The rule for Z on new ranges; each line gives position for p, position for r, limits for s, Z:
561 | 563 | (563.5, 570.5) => 101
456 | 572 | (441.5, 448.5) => 145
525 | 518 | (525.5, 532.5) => 116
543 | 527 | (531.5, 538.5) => 112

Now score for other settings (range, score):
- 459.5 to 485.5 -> 460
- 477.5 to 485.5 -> 478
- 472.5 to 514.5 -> 473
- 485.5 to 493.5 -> 486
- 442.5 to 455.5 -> 443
